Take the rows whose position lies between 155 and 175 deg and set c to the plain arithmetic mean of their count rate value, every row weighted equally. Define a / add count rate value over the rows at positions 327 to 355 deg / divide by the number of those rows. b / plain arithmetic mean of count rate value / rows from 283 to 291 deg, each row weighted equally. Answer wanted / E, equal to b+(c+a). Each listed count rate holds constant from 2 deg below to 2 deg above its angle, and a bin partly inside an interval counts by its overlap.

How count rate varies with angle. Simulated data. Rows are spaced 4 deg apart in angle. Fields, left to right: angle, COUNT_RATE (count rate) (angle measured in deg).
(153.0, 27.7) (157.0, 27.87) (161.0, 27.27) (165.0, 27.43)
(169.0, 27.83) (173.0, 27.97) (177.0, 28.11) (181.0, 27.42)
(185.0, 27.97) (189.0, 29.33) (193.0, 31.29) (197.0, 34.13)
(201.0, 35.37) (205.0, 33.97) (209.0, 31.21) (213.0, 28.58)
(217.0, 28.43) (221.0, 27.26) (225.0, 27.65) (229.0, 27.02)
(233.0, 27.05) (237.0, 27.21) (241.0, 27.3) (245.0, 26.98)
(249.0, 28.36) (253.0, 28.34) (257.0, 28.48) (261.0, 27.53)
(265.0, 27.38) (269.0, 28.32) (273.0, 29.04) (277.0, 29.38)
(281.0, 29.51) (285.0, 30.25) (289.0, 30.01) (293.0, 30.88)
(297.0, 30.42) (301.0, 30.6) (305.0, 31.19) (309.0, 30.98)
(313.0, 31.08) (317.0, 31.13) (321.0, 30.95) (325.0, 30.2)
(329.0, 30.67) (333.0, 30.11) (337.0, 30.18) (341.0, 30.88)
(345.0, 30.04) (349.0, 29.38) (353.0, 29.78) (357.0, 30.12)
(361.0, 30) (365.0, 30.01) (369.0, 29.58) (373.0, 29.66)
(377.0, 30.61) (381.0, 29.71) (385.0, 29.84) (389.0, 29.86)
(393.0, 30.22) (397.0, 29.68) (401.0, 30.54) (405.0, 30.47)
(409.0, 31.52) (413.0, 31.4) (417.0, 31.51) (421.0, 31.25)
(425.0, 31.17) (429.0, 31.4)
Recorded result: 88.0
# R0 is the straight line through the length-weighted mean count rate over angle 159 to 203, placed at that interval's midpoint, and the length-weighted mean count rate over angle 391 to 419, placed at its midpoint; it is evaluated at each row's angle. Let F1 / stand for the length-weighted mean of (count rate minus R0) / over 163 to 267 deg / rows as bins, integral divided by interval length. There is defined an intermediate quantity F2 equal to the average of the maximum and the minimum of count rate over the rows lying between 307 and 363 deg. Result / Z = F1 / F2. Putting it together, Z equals -0.027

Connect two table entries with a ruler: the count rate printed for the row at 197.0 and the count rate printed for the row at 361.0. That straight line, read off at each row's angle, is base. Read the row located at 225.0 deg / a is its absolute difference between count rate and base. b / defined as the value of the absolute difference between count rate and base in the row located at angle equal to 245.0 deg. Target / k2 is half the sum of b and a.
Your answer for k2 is 5.9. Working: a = 5.8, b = 6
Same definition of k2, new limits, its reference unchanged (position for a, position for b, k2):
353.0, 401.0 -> 1.0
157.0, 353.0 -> 3.8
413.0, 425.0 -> 2.7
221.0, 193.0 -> 4.6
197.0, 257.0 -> 2.1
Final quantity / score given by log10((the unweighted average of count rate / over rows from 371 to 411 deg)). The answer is 1.48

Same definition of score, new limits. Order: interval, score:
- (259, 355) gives 1.48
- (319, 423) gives 1.48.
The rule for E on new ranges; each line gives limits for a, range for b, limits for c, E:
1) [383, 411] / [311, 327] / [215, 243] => 88.6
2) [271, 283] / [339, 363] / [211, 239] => 86.9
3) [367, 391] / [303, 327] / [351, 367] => 90.8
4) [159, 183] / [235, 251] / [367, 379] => 85.1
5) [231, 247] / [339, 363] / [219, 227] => 84.6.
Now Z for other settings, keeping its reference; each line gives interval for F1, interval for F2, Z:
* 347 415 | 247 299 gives -0.017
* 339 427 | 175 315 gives -0.010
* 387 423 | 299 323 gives -0.001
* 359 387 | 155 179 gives -0.024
